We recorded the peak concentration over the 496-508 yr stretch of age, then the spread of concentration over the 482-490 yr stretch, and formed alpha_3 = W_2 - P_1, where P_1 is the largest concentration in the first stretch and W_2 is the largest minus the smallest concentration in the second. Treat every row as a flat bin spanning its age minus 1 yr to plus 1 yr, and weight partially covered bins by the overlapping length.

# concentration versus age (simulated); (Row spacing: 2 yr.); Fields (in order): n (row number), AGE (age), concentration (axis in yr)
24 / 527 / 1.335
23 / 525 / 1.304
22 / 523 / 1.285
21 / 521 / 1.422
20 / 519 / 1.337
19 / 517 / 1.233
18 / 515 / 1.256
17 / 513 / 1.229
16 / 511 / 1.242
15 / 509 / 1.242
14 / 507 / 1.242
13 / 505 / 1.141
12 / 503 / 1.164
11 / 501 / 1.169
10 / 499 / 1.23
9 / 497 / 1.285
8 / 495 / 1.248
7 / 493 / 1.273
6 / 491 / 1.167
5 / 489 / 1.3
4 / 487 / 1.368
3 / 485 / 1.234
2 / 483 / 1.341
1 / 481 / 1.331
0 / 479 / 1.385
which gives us -1.15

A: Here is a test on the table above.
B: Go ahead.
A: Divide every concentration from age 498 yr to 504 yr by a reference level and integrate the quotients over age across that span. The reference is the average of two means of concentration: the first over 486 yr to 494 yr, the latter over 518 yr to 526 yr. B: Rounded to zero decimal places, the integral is 5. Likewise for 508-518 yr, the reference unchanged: 9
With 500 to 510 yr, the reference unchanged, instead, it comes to 9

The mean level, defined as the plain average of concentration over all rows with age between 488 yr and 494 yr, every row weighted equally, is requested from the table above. 1.25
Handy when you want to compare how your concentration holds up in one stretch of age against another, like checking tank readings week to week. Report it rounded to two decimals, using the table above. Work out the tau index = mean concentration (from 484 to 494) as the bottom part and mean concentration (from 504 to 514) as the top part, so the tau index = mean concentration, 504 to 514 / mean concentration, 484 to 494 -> 0.96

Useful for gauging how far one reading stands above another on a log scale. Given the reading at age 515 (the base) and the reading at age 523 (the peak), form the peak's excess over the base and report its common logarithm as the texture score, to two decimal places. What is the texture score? -1.54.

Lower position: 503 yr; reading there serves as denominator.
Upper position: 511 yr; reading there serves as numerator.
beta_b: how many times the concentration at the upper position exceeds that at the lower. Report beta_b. 1.07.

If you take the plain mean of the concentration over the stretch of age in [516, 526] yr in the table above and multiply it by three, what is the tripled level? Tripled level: 3.95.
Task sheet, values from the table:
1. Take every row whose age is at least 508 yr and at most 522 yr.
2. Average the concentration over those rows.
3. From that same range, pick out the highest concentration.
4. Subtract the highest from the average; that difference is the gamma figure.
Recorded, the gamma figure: -0.14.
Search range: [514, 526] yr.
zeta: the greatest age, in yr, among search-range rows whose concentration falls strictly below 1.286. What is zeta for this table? 523 yr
